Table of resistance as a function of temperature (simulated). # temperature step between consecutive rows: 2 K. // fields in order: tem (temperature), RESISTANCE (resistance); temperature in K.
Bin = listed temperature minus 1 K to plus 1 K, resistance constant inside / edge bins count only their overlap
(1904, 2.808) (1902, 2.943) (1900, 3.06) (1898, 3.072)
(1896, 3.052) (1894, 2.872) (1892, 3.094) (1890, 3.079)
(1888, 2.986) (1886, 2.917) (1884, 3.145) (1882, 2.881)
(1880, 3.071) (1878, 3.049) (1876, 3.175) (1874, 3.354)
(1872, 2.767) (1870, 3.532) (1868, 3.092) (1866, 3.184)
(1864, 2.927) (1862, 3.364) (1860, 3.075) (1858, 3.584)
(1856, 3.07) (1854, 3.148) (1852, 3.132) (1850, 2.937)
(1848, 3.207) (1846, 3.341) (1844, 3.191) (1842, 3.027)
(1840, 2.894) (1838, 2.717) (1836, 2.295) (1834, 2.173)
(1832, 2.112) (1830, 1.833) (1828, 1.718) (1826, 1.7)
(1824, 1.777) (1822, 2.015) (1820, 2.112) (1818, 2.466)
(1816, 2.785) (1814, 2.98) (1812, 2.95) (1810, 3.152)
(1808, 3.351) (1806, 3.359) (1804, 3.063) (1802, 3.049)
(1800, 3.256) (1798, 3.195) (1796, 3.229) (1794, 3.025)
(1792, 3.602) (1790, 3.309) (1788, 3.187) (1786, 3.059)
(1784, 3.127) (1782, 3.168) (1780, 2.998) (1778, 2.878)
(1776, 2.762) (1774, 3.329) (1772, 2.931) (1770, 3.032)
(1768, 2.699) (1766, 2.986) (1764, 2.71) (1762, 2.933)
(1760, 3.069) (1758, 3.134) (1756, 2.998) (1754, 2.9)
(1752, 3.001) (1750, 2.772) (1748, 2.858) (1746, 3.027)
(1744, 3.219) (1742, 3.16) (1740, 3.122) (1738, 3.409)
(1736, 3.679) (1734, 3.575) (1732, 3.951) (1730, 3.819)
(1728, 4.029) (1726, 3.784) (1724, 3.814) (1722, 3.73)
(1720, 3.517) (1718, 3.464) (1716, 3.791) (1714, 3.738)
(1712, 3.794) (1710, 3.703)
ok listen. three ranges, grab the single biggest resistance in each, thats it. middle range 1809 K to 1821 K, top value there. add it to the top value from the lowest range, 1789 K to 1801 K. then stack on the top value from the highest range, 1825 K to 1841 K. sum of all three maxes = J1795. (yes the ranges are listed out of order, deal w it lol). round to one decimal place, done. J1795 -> 9.6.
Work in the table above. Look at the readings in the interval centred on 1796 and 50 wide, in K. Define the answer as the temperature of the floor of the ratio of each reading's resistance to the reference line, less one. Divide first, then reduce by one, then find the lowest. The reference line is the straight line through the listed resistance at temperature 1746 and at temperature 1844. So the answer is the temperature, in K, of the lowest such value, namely 1820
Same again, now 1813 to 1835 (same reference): 1826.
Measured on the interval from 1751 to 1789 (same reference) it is 1768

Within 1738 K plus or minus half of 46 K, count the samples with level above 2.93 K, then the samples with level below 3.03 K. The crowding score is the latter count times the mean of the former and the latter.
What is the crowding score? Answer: 78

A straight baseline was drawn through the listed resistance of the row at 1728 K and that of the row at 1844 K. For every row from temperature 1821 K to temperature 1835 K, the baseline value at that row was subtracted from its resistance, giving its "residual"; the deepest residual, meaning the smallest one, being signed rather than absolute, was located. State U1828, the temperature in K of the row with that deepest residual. 1826 K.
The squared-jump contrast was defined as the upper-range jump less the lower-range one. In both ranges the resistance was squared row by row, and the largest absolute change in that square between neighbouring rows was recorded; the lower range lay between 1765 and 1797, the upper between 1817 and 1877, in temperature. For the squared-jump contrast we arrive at 1.0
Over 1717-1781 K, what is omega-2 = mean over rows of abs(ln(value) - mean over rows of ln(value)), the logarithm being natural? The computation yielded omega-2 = 0.10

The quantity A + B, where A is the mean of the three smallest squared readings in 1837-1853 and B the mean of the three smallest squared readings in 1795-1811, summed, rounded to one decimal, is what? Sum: 17.7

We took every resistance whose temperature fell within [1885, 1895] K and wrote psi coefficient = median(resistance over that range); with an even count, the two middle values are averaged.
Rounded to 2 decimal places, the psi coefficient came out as 2.99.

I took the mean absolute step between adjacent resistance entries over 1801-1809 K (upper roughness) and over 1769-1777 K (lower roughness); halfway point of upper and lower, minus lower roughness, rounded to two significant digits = -0.12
